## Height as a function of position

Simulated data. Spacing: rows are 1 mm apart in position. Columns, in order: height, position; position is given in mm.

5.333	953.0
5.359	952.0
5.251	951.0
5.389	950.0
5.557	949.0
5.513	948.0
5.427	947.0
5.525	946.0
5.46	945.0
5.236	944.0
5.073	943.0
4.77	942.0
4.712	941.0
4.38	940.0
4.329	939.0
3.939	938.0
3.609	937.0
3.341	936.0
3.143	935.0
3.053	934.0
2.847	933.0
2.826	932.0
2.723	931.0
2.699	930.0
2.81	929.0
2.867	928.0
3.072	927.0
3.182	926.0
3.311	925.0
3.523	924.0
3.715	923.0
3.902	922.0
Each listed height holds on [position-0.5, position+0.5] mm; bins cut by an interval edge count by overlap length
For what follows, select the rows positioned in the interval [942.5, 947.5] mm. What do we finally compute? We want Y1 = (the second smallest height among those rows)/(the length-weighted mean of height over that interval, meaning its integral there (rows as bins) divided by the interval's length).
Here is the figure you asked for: 0.980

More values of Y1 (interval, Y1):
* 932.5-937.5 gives 0.954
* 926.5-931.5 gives 0.961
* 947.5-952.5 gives 0.990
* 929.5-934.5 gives 0.962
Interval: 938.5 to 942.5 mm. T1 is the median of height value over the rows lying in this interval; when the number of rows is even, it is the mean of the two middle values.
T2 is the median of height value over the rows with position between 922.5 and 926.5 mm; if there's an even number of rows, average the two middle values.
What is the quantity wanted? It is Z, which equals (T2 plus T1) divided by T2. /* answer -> 2.33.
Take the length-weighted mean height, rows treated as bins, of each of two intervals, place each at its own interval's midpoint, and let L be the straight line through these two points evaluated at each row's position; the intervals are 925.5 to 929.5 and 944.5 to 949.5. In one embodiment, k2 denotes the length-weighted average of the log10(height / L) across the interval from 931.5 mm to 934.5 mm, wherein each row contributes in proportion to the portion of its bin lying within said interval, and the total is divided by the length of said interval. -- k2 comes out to -0.104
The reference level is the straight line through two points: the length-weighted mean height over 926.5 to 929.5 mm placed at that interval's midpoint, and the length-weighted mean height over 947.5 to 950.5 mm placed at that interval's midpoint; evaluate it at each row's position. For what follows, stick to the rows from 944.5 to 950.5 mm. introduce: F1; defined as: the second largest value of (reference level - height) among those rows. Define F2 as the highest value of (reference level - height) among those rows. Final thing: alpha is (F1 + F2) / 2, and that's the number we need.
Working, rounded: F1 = -0.1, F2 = 0.22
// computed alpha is 0.1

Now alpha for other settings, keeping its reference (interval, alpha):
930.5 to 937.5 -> 0.7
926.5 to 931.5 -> 0.5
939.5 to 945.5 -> -0.1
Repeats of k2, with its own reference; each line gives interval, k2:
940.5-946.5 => 0.007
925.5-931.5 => -0.031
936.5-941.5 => -0.029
